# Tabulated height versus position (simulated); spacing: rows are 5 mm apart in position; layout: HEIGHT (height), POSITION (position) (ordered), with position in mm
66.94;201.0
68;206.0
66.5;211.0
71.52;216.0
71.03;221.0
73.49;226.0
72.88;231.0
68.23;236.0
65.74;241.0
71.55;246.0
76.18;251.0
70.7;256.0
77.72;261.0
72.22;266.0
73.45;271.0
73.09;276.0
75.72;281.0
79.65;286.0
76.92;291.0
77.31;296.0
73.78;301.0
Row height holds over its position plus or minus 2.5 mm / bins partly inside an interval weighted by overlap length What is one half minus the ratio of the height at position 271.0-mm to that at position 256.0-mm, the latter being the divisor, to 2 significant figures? -0.54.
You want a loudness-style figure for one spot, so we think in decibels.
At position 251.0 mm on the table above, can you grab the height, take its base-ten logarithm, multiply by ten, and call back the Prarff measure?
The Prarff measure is 18.8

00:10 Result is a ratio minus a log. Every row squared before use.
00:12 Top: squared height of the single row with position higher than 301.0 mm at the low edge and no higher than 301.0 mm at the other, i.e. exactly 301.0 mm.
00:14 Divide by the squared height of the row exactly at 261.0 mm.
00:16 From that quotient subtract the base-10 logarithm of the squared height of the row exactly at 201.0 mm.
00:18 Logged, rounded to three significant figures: -2.75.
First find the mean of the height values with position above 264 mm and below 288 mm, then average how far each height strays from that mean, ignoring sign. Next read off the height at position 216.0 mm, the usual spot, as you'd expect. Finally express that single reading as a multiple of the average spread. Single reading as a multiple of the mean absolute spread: 31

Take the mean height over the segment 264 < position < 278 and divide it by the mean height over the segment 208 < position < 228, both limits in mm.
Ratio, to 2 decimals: 1.03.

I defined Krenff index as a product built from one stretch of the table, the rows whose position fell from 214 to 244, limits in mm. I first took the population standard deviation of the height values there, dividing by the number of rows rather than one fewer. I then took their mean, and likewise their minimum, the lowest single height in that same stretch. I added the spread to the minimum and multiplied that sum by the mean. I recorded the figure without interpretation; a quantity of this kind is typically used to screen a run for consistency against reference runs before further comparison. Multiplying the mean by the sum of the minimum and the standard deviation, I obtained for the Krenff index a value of 4824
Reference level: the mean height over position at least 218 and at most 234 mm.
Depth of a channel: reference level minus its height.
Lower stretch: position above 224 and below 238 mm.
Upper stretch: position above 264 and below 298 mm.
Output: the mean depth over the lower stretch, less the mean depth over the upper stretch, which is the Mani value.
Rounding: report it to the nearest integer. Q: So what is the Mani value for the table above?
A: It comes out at 4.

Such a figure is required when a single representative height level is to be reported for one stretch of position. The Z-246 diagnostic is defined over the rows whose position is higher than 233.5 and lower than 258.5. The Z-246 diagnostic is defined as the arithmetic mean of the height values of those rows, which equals 70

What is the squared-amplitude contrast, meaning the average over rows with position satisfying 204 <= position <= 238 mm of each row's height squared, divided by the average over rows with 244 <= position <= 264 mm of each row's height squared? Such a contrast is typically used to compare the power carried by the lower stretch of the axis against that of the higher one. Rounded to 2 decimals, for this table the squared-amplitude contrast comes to 0.90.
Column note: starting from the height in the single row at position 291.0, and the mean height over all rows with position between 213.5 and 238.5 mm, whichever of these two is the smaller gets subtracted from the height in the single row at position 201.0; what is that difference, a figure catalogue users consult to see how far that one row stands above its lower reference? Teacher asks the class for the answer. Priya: -4.5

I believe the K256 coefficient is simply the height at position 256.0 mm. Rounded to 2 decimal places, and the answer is 70.70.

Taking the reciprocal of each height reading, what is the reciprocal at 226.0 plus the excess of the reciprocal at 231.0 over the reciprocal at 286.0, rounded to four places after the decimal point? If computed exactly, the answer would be 0.0148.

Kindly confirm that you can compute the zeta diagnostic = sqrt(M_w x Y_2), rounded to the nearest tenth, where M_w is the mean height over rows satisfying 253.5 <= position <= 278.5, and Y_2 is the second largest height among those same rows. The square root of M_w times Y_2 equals 73.4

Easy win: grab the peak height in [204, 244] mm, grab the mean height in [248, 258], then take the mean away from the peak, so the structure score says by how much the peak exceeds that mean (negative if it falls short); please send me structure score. 0.0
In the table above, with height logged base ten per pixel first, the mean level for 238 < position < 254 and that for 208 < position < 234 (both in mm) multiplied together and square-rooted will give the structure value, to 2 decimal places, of 1.85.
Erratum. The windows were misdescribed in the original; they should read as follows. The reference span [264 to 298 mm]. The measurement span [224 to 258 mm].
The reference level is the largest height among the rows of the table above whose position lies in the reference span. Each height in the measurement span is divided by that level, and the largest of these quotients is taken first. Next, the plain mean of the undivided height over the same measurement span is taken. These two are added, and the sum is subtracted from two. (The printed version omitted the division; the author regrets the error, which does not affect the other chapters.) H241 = -70.2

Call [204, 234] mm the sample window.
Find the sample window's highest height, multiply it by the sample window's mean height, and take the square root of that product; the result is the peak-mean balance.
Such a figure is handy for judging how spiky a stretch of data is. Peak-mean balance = 72.0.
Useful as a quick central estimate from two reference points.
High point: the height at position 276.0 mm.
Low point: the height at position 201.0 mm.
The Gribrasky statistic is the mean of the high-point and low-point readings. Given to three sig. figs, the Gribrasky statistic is 70.0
